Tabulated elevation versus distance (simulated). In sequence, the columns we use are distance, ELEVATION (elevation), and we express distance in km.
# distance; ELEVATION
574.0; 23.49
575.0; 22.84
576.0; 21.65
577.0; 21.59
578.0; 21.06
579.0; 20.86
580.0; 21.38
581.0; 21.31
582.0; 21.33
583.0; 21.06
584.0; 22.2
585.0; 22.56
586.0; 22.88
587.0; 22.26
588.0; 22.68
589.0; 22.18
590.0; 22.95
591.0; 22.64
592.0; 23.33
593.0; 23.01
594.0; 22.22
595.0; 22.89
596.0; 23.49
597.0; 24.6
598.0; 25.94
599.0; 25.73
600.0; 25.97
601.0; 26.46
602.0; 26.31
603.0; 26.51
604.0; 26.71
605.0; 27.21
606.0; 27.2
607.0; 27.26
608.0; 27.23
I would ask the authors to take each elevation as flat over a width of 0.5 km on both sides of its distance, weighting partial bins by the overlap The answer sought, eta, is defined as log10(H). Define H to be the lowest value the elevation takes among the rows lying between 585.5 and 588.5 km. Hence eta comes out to 1.35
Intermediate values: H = 22.26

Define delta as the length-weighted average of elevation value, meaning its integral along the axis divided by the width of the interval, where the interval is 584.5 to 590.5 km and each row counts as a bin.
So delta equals 22.6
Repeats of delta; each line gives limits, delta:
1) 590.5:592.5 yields 23.0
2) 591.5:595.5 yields 22.9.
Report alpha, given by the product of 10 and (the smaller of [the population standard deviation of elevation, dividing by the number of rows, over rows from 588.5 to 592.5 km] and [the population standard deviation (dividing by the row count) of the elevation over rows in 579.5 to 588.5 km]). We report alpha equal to 4.2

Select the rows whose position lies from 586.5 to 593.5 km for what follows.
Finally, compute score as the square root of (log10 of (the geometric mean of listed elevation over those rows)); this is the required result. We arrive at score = 1.16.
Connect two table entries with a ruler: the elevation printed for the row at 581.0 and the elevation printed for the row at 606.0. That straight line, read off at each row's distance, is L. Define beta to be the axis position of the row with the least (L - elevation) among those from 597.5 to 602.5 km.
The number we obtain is 598.0 km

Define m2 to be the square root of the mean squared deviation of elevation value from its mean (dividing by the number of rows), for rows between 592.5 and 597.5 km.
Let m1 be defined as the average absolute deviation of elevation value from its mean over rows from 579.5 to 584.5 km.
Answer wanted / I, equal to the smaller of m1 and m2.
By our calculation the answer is 0.30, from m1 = 0.30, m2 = 0.79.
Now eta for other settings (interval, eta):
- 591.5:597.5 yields 1.35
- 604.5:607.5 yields 1.43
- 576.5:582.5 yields 1.32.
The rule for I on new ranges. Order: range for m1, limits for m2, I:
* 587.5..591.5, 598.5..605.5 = 0.22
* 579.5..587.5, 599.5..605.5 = 0.38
